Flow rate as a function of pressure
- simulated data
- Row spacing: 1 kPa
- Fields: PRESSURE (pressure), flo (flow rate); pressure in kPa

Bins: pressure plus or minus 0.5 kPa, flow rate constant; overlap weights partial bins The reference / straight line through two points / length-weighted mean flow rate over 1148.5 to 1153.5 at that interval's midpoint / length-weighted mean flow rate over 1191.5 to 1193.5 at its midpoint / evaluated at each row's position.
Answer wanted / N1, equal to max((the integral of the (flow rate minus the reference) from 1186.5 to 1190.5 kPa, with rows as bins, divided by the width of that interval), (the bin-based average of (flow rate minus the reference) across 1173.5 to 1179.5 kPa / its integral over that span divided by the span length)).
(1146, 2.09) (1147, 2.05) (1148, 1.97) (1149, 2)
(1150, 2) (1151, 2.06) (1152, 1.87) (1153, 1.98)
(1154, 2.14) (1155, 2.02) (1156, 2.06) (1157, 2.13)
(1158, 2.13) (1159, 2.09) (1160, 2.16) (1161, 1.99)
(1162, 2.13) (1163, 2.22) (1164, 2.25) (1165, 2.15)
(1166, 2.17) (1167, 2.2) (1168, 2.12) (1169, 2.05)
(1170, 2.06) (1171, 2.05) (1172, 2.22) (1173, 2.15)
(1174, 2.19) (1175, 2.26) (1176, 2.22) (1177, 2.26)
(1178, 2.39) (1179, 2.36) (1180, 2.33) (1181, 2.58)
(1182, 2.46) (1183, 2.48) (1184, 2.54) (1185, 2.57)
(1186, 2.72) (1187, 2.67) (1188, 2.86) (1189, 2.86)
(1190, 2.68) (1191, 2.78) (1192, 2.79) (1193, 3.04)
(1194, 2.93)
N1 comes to -0.058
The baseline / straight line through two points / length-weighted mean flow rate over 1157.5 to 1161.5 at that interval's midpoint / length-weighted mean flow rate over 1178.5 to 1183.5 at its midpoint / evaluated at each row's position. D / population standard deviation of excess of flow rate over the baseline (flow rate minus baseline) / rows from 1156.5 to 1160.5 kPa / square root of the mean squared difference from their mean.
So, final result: 0.03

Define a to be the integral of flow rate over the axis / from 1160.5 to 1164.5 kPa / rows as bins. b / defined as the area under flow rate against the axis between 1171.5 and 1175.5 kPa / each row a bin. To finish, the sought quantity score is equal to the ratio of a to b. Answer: 1.0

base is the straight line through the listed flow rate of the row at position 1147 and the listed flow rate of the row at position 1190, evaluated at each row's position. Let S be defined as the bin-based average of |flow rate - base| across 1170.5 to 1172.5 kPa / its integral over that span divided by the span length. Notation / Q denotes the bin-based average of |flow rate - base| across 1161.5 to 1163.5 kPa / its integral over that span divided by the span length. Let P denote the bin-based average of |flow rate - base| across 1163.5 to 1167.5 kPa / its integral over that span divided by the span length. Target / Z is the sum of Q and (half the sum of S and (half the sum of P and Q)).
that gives 0.297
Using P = 0.13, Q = 0.10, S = 0.27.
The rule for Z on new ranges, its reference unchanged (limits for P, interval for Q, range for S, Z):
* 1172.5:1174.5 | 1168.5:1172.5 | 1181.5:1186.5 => 0.480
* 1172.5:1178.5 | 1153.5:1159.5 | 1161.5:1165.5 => 0.225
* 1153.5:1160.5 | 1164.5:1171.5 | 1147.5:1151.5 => 0.367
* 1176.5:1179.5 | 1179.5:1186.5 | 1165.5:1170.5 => 0.272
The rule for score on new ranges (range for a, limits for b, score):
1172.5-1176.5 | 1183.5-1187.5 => 0.8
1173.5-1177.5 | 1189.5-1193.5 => 0.8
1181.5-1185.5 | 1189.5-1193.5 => 0.9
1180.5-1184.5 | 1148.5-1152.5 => 1.3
